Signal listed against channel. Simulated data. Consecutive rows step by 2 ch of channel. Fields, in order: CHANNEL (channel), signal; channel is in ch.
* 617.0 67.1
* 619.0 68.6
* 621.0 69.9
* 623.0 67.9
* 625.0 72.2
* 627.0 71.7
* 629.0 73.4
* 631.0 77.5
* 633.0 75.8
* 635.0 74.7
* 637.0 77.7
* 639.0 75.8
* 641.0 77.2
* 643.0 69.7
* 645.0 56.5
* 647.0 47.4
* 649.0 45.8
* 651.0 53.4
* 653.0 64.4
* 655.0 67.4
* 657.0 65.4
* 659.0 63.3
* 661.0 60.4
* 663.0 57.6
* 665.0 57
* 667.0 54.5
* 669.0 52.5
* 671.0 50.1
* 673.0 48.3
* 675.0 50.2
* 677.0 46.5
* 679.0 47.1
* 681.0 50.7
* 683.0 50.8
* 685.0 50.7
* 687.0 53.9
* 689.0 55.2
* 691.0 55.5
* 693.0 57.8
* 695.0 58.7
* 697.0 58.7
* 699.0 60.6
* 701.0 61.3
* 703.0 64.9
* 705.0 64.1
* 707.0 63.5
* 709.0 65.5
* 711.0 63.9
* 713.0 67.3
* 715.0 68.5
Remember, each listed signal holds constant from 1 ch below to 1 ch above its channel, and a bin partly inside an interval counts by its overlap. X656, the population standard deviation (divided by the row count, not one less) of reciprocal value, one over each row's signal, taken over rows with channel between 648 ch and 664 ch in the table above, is 0.0022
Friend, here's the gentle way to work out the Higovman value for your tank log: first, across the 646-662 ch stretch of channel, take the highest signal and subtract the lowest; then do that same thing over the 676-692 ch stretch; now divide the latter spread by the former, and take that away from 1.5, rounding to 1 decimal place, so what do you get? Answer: 1.1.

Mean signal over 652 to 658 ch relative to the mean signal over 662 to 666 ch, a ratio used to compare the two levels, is 1.15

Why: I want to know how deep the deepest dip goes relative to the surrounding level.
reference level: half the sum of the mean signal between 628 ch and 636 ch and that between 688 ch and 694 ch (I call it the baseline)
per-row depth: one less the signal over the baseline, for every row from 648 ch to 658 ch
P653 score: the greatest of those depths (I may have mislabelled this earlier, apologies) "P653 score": 0.30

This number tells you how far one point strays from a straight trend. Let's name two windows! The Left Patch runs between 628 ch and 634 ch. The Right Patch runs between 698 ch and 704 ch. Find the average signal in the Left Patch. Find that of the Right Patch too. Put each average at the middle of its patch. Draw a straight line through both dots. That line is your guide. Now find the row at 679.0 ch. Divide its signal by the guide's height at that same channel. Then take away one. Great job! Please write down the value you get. -0.29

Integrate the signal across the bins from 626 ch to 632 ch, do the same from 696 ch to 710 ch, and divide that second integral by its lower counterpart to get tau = 2.0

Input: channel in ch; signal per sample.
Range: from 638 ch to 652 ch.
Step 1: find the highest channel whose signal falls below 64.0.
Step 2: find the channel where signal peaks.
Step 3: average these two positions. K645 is 646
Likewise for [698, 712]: 710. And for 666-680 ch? 673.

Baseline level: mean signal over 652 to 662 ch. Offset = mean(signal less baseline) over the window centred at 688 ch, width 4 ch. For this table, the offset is -10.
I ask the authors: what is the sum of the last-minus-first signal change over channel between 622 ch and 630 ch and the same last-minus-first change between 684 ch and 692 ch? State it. 10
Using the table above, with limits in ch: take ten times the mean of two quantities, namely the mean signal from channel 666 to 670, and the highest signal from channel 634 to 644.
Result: 656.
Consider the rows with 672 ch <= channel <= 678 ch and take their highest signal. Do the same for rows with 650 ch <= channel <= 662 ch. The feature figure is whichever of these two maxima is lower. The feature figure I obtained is 50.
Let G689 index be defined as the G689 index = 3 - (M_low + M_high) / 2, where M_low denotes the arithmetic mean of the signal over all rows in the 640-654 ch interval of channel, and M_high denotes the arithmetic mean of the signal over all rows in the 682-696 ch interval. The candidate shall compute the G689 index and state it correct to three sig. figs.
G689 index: -53.9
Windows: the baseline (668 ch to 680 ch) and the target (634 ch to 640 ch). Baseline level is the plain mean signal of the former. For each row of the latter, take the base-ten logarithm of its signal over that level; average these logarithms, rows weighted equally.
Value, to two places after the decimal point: 0.19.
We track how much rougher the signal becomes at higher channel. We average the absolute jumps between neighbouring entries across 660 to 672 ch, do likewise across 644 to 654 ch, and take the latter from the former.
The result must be -5.3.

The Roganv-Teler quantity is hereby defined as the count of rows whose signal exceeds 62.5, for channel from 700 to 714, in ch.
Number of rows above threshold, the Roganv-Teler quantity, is 6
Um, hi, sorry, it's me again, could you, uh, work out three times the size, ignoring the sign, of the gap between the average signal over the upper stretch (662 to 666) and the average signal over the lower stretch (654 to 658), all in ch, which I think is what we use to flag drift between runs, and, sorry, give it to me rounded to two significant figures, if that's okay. 27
